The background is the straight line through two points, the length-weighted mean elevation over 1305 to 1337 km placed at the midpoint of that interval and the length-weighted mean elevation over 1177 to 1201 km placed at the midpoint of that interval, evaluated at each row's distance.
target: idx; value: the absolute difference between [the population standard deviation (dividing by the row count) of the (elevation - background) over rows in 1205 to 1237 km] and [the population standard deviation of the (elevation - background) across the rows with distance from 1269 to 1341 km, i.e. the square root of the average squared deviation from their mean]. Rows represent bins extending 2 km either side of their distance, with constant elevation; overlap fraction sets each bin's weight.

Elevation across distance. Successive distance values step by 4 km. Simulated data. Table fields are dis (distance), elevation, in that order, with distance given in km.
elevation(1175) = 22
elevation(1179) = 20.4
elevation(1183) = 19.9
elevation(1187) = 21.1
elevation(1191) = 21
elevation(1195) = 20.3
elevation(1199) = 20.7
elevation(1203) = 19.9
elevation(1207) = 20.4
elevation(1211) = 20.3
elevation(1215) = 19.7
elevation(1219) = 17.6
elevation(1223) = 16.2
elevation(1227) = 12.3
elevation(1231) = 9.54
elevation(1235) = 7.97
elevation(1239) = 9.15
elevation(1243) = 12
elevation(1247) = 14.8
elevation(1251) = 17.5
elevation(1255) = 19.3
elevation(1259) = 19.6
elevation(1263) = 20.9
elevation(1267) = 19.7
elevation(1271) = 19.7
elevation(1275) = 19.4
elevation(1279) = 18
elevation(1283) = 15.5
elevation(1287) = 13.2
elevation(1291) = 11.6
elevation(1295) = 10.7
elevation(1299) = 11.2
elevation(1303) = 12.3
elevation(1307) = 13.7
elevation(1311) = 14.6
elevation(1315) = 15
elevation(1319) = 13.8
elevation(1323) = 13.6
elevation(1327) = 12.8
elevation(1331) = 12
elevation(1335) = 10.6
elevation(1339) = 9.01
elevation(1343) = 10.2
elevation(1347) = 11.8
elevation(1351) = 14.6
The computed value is 1.9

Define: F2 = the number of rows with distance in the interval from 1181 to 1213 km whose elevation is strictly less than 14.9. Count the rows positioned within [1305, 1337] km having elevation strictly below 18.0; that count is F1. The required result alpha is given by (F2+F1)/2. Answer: 4.0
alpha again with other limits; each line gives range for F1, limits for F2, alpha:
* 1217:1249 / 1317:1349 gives 8.0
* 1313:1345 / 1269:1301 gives 6.0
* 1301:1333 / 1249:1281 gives 4.0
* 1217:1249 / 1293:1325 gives 7.5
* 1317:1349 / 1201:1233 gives 5.0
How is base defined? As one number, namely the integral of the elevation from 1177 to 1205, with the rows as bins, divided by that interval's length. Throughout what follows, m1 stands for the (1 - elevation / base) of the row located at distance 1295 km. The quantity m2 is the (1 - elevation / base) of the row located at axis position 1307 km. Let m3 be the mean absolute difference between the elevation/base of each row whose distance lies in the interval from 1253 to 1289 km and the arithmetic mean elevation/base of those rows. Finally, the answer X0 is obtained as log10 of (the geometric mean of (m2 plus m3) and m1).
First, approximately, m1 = 0.5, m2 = 0.33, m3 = 0.09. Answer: -0.35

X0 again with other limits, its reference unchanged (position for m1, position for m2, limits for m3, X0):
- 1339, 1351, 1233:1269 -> -0.28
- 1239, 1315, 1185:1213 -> -0.40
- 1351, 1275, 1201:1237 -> -0.57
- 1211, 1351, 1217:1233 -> -1.22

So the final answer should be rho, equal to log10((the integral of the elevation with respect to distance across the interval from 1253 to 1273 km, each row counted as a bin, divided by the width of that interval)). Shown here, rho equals 1.30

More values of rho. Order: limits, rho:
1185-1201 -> 1.32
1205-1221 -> 1.29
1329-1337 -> 1.05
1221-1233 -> 1.10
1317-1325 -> 1.14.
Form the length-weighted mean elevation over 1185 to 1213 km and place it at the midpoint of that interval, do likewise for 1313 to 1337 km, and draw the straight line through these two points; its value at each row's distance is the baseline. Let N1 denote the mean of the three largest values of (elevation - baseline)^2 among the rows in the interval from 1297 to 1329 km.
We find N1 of 6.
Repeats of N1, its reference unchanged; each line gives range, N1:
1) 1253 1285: 14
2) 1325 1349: 5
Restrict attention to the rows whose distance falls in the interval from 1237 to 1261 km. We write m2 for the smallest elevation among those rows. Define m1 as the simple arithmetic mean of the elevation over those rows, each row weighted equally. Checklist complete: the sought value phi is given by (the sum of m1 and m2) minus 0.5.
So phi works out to 24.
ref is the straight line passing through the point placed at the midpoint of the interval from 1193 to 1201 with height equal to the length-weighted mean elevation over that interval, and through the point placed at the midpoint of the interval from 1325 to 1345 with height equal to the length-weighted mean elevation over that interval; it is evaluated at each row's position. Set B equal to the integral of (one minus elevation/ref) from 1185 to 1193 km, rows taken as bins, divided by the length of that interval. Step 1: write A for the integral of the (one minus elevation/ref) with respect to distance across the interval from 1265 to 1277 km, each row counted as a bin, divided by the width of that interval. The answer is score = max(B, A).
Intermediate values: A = -0.28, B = 0.00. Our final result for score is 0.00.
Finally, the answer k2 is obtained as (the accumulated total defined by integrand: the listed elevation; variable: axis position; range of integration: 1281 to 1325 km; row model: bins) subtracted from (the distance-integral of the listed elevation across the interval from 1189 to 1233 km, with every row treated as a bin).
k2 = 211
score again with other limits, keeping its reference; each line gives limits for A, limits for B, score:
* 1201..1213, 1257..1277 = -0.02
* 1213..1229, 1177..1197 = 0.13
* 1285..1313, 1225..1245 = 0.43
